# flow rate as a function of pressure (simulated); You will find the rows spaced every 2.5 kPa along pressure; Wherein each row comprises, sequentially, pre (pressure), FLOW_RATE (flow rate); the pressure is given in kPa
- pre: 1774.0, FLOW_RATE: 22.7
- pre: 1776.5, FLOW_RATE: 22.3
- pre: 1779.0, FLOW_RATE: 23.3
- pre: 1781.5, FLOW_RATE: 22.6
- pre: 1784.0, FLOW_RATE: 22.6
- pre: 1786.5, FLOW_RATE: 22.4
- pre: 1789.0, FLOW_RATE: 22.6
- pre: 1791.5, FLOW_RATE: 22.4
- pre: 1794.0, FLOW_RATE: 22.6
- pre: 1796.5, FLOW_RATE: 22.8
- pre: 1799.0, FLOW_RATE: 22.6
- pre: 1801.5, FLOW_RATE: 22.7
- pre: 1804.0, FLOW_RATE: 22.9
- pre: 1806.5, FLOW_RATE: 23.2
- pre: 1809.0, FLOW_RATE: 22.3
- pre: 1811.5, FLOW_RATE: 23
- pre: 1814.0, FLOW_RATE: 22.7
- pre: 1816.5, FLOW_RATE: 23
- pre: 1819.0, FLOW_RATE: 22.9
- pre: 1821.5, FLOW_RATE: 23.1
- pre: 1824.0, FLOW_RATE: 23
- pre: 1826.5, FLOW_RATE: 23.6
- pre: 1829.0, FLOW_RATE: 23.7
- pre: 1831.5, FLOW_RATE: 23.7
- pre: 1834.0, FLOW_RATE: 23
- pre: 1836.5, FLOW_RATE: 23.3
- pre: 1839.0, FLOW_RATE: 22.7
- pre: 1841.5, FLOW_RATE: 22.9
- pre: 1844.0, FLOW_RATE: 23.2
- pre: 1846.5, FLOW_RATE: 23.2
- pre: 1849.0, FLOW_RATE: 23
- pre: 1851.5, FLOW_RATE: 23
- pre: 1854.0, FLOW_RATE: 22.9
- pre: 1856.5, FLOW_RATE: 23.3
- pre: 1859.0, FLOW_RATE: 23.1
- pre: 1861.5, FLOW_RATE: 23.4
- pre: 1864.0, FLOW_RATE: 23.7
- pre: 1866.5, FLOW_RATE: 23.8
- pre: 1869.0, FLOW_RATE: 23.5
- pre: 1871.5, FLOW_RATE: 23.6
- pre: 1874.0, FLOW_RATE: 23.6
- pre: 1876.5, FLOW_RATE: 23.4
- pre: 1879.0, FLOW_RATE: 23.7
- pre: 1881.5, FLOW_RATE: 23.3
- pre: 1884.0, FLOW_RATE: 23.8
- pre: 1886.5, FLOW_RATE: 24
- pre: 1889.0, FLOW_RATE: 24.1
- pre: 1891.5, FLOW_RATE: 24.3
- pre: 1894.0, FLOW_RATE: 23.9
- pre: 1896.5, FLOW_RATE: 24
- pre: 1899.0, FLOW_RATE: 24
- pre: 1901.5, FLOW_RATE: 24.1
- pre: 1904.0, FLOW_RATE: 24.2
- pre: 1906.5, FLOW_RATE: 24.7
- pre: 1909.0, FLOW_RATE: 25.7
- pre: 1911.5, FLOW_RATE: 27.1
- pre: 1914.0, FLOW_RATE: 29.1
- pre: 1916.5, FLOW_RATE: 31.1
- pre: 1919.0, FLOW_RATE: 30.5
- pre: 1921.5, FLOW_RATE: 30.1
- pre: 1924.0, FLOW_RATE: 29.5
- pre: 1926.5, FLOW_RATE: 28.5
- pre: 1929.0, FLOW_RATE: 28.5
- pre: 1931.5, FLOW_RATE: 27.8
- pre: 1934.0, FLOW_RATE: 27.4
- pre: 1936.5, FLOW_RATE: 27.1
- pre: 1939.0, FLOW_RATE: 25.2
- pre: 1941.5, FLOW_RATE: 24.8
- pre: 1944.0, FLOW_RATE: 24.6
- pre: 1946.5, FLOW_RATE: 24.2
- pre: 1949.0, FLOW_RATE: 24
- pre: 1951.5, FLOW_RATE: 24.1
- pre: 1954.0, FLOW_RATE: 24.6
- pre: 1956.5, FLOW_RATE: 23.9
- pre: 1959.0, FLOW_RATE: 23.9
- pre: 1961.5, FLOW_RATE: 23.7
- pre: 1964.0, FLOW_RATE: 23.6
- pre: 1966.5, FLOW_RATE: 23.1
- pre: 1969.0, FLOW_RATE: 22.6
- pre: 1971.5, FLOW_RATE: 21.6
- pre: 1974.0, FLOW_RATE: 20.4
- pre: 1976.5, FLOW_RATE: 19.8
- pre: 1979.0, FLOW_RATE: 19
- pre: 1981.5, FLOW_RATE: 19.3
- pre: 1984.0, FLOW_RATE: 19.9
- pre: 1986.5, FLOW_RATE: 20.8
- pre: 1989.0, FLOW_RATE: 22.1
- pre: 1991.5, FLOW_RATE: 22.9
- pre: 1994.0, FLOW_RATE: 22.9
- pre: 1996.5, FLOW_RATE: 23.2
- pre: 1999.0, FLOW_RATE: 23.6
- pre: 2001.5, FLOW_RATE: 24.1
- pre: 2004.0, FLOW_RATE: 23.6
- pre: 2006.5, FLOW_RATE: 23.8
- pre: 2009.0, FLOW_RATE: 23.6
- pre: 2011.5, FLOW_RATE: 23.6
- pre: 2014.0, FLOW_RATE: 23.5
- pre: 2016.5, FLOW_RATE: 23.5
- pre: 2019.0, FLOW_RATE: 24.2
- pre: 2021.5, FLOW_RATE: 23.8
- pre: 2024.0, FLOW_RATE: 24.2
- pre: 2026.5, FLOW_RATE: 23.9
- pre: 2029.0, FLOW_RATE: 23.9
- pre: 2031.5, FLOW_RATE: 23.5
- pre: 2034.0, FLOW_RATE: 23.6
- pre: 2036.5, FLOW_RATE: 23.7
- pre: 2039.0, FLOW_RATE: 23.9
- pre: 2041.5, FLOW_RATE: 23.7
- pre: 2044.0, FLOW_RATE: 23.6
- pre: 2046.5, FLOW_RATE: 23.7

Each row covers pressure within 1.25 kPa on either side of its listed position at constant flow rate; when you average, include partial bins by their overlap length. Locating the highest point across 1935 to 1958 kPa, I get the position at 1936.5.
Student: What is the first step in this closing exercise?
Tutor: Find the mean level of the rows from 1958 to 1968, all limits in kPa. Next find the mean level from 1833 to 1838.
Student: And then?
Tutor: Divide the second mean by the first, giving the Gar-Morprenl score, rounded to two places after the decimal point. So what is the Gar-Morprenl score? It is 0.98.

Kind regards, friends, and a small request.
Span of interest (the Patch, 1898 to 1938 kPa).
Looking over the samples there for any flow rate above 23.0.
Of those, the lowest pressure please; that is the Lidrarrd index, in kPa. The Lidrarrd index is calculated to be 1899.0 kPa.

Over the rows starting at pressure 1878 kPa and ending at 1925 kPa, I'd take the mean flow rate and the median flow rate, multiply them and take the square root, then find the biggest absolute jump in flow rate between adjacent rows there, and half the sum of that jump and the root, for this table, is 13.5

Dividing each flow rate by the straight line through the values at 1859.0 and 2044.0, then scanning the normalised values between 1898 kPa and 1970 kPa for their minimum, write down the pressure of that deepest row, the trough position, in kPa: 1969.0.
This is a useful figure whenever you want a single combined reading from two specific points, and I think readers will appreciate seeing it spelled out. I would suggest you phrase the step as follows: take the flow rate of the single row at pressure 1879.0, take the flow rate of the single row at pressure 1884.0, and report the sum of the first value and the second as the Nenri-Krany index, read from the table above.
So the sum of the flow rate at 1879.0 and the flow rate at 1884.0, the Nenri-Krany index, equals 47.5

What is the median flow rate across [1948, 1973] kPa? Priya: 23.8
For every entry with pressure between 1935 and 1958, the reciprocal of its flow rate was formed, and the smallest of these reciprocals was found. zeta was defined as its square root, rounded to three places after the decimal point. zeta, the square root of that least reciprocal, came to 0.192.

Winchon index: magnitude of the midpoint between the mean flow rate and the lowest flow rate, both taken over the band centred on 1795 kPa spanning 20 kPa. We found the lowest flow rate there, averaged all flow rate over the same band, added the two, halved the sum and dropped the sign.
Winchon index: 22.5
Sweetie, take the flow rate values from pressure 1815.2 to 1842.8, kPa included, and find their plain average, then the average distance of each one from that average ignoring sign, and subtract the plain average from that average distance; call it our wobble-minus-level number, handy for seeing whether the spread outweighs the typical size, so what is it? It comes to -22.9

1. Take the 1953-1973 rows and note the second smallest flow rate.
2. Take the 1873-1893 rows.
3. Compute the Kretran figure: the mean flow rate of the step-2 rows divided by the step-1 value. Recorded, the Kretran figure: 1.05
